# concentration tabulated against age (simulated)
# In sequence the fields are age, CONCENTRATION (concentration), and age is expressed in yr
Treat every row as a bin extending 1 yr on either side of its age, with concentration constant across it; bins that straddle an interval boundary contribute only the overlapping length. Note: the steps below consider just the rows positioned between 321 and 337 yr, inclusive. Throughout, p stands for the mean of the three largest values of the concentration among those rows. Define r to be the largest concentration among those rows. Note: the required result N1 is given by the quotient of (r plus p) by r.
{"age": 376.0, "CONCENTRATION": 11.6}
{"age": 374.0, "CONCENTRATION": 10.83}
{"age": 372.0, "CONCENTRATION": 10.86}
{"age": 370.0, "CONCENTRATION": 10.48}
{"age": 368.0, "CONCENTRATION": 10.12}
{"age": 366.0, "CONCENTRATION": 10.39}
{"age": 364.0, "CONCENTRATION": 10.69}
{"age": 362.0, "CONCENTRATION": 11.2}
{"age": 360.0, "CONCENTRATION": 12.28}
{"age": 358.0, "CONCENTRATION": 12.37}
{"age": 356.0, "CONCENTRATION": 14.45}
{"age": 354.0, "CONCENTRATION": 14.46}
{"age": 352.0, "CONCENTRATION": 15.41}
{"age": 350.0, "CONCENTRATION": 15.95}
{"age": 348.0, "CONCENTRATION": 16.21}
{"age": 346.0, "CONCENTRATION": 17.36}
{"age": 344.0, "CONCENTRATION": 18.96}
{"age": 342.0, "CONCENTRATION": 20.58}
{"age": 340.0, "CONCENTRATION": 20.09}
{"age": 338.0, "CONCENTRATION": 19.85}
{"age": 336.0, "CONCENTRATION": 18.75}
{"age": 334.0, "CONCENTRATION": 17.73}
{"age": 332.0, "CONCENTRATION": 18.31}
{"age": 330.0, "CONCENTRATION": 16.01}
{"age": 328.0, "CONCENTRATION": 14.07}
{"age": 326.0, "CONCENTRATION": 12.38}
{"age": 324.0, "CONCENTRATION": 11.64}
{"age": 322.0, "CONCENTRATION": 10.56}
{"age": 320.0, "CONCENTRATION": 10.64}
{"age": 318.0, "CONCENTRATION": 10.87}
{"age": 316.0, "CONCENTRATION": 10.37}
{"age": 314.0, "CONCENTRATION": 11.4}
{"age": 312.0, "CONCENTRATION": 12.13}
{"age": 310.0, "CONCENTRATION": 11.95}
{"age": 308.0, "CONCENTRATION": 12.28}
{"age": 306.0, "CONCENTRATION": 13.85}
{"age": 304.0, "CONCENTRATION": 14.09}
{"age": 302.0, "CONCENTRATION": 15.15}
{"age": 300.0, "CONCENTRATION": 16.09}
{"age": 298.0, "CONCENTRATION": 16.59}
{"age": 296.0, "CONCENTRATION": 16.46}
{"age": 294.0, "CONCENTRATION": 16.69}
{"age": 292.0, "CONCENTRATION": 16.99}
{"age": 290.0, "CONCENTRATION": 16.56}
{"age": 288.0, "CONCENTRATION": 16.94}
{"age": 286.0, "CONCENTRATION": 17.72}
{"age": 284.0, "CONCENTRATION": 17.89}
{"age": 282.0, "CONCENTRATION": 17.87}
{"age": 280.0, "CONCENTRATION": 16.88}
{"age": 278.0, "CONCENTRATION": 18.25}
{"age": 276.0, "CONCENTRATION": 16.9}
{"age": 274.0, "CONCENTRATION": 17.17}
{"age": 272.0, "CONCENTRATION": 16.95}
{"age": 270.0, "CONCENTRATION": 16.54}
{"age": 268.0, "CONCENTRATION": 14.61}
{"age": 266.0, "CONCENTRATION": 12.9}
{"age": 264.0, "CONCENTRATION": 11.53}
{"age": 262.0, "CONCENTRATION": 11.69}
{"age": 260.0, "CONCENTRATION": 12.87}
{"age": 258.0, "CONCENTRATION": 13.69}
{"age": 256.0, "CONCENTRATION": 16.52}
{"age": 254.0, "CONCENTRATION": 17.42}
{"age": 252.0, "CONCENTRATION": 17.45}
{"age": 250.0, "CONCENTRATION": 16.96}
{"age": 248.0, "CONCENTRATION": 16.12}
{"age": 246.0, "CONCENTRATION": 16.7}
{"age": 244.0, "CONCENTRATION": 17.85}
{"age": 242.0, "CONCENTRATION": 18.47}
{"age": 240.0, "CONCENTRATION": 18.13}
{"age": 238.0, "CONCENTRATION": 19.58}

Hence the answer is 1.97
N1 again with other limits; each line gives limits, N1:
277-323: 1.99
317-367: 1.98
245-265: 1.99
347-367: 1.98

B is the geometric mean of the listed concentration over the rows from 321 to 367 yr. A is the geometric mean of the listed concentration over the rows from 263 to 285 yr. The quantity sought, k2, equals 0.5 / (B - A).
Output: -0.44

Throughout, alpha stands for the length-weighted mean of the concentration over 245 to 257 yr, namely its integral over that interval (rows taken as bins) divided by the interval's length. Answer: 16.9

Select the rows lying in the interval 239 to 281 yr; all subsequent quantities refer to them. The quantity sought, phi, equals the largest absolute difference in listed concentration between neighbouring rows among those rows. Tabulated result 2.8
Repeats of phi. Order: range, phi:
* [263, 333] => 2.3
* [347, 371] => 2.1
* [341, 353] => 1.6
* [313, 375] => 2.3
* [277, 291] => 1.4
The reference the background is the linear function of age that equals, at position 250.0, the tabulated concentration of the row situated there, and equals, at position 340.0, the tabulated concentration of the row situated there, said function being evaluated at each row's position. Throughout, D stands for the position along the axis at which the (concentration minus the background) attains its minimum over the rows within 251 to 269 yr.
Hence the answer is 264.0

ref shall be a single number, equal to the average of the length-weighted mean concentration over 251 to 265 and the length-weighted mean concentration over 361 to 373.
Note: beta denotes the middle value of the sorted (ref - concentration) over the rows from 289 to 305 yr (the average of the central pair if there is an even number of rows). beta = -4.0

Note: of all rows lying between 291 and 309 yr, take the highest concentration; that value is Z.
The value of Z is 16.99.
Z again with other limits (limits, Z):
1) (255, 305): 18.25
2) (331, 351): 20.58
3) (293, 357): 20.58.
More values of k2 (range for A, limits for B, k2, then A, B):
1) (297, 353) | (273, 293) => 0.19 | 15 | 17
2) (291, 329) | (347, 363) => 0.68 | 13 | 14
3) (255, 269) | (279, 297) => 0.13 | 13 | 17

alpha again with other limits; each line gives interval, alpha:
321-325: 11.1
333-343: 19.4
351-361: 13.8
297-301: 16.3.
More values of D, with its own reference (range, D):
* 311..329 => 322.0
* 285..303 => 302.0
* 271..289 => 288.0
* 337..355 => 354.0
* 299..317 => 316.0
